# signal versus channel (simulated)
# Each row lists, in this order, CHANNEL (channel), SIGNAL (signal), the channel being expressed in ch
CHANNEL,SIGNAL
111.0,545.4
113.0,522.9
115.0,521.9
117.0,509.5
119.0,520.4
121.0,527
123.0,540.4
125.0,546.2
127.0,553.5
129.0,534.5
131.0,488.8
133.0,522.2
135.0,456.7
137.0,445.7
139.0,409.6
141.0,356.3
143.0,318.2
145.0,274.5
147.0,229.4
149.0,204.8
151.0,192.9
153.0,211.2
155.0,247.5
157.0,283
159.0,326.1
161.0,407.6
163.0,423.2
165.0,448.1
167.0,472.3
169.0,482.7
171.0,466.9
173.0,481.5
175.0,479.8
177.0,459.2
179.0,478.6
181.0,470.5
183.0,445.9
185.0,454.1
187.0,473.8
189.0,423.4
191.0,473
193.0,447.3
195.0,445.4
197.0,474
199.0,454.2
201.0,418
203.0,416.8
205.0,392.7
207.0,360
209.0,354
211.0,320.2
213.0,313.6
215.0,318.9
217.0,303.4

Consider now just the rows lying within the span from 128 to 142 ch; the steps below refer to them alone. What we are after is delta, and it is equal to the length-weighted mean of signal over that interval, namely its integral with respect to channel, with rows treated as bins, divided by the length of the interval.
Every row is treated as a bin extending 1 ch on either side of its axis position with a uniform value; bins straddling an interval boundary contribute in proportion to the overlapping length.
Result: 459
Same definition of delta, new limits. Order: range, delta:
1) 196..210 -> 410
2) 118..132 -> 530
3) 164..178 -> 470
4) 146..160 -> 242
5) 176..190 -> 458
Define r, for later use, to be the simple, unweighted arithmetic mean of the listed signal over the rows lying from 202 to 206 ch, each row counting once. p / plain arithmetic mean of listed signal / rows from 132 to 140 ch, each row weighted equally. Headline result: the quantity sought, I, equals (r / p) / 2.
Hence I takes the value 0.441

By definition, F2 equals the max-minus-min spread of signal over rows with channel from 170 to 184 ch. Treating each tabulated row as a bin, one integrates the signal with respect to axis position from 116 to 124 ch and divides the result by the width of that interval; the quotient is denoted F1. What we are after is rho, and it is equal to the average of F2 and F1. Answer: 280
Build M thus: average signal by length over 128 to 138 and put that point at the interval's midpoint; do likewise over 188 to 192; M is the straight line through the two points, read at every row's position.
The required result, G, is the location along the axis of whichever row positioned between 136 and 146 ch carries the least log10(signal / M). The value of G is 145.0 ch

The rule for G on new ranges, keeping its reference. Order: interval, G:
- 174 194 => 189.0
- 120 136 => 135.0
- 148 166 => 151.0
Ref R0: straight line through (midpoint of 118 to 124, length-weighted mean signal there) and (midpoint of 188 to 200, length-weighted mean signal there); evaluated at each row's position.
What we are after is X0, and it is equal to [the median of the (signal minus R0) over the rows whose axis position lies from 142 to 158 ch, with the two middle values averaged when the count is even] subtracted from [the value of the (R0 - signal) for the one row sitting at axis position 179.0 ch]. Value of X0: 249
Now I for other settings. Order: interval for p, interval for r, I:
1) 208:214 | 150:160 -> 0.383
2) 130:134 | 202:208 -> 0.386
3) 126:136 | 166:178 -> 0.463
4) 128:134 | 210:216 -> 0.308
